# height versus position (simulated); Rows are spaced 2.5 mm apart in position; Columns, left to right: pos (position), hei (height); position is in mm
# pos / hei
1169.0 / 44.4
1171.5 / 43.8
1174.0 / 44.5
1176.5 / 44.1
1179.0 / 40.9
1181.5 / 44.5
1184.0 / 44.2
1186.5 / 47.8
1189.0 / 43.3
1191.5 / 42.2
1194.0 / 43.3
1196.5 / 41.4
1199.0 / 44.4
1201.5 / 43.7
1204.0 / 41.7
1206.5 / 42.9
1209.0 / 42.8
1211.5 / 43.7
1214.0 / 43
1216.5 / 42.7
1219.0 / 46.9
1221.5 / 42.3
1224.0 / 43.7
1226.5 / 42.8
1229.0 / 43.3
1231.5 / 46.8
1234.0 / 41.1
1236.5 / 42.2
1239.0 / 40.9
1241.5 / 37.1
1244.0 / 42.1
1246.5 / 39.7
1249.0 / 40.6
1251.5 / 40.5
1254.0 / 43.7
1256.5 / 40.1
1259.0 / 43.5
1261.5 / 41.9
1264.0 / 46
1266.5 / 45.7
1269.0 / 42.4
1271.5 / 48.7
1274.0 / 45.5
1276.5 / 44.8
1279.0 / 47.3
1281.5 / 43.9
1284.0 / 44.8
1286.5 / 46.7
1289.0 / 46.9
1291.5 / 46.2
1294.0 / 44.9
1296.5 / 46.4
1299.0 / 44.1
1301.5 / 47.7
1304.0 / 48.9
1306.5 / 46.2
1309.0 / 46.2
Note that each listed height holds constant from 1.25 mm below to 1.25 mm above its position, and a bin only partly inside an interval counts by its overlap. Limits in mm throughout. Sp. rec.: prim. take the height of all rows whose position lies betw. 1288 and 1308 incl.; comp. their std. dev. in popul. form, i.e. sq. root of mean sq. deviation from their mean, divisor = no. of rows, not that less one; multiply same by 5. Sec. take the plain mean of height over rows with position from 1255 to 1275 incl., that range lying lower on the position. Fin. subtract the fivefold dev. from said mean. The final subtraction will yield 37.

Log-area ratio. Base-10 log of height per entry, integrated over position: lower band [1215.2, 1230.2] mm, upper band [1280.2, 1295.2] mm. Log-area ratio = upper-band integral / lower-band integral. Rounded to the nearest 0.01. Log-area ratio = 1.01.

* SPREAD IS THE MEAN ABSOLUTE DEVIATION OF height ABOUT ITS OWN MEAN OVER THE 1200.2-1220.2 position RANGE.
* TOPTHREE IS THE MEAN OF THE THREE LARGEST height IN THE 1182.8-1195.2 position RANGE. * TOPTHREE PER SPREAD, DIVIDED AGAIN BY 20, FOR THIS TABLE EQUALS 2.2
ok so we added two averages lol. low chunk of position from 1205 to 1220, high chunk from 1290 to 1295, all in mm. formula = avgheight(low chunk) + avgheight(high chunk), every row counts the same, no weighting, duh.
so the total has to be 89.2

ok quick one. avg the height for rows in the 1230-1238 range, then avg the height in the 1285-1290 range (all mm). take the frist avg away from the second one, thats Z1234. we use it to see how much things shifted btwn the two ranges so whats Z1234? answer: 3.4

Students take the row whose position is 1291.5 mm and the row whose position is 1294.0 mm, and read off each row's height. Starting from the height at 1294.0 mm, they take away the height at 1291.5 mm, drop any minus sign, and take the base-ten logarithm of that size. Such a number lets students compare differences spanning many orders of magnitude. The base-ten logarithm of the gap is 0.1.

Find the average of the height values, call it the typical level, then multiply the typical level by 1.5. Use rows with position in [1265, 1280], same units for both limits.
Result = 69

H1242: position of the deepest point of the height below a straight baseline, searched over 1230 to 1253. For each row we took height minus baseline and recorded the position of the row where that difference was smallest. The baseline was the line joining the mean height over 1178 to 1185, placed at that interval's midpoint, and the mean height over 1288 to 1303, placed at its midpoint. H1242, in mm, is 1241.5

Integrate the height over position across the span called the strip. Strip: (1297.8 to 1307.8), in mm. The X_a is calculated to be 467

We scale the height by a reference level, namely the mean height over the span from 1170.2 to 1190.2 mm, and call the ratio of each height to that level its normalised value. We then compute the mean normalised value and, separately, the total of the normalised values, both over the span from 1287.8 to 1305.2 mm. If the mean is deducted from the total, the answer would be 6.31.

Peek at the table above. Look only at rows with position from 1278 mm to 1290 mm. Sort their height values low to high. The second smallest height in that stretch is 44.8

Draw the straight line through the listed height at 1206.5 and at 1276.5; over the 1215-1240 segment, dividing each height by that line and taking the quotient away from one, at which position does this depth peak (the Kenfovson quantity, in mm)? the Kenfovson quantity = 1239.0 mm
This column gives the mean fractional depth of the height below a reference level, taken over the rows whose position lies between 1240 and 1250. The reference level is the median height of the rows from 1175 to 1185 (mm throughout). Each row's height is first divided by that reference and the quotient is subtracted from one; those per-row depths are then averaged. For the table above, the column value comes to 0.10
